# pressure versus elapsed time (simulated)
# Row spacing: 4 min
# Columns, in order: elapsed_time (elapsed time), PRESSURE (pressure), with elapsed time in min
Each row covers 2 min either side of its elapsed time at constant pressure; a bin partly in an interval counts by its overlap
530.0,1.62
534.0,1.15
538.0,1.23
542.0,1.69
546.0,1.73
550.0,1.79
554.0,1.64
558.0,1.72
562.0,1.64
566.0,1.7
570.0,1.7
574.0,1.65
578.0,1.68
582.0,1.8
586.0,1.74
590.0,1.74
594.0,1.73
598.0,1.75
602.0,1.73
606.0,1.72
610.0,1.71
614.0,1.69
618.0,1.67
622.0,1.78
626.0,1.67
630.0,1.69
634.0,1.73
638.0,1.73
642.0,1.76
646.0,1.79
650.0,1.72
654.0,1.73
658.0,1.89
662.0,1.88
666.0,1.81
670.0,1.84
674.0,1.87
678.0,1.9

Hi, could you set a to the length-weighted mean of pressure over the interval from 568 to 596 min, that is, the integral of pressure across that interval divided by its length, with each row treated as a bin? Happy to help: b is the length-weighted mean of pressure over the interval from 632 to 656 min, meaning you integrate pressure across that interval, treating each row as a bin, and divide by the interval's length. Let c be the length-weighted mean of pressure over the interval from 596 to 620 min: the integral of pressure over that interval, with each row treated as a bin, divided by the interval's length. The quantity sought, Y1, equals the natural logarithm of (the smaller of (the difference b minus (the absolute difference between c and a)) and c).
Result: 0.537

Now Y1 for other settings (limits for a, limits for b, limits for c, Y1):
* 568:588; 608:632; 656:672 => 0.445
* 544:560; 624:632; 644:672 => 0.465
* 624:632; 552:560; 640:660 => 0.459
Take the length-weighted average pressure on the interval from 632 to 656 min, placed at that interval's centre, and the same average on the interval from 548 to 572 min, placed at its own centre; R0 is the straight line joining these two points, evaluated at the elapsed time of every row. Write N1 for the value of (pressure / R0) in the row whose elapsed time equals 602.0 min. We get 1.01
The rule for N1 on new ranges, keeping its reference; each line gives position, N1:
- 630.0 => 0.97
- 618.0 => 0.97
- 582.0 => 1.05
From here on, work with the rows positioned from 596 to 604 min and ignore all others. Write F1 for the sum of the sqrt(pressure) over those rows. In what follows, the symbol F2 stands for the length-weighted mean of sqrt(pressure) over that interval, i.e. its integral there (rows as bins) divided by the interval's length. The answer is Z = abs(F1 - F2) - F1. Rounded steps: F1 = 2.6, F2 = 1.32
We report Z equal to -1.32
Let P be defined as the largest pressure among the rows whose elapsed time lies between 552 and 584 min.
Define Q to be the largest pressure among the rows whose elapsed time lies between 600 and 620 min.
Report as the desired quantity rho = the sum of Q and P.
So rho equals 3.53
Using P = 1.8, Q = 1.73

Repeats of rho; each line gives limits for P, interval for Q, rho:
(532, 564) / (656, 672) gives 3.68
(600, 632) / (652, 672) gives 3.67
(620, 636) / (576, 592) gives 3.58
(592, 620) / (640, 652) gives 3.54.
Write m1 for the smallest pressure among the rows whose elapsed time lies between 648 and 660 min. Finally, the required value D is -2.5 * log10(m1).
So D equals -0.589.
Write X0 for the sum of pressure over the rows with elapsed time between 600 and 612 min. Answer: 5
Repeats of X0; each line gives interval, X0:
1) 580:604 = 10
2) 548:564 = 7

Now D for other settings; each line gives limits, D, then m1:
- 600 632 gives -0.557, 1.67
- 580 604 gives -0.595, 1.73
